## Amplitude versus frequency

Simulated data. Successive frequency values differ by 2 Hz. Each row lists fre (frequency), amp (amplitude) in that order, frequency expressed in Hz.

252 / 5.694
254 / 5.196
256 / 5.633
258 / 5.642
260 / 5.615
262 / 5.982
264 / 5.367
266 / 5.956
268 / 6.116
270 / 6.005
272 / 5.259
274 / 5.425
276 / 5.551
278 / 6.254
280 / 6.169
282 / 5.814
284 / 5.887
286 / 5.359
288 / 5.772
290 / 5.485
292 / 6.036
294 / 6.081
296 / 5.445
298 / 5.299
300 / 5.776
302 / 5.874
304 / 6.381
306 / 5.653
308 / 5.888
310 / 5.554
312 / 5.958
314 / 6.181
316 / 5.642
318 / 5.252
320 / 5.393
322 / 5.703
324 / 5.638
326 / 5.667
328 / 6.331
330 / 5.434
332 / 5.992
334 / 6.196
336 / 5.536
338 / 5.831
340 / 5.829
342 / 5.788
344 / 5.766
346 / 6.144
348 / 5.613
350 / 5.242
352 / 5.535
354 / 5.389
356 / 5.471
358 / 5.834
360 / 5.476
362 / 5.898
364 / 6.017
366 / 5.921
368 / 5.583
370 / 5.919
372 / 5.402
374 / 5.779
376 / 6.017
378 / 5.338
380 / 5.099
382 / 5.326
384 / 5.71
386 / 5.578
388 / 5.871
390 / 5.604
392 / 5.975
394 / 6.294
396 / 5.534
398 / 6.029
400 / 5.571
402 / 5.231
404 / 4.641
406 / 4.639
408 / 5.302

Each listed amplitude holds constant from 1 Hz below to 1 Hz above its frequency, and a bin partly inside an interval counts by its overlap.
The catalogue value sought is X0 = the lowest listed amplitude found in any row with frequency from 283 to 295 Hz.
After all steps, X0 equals 5.359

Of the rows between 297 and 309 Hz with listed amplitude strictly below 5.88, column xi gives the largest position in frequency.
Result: 306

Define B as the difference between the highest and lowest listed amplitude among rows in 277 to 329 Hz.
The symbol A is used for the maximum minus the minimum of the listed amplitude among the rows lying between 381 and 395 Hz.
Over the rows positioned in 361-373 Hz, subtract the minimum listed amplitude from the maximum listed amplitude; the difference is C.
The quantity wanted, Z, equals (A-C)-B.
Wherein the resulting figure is -0.78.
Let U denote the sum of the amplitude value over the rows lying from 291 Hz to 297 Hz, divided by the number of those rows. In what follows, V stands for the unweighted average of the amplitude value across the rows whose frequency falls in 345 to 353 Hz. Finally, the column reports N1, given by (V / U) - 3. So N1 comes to -2.04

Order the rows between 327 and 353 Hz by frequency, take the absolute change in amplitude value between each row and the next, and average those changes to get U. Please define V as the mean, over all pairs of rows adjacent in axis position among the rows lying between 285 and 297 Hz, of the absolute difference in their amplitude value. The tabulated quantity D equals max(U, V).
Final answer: 0.386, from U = 0.354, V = 0.39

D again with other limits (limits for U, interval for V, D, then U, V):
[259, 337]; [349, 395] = 0.373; 0.373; 0.30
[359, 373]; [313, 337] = 0.405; 0.305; 0.41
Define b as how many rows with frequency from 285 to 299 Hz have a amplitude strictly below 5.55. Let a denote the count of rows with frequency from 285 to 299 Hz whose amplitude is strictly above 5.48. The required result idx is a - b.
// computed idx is 0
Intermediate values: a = 4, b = 4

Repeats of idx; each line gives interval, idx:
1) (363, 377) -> 5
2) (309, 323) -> 3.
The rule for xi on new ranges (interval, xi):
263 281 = 276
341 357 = 356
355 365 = 360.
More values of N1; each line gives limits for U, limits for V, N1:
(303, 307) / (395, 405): -2.10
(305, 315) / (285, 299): -2.04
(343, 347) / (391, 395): -1.97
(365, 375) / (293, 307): -1.99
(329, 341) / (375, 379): -2.02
